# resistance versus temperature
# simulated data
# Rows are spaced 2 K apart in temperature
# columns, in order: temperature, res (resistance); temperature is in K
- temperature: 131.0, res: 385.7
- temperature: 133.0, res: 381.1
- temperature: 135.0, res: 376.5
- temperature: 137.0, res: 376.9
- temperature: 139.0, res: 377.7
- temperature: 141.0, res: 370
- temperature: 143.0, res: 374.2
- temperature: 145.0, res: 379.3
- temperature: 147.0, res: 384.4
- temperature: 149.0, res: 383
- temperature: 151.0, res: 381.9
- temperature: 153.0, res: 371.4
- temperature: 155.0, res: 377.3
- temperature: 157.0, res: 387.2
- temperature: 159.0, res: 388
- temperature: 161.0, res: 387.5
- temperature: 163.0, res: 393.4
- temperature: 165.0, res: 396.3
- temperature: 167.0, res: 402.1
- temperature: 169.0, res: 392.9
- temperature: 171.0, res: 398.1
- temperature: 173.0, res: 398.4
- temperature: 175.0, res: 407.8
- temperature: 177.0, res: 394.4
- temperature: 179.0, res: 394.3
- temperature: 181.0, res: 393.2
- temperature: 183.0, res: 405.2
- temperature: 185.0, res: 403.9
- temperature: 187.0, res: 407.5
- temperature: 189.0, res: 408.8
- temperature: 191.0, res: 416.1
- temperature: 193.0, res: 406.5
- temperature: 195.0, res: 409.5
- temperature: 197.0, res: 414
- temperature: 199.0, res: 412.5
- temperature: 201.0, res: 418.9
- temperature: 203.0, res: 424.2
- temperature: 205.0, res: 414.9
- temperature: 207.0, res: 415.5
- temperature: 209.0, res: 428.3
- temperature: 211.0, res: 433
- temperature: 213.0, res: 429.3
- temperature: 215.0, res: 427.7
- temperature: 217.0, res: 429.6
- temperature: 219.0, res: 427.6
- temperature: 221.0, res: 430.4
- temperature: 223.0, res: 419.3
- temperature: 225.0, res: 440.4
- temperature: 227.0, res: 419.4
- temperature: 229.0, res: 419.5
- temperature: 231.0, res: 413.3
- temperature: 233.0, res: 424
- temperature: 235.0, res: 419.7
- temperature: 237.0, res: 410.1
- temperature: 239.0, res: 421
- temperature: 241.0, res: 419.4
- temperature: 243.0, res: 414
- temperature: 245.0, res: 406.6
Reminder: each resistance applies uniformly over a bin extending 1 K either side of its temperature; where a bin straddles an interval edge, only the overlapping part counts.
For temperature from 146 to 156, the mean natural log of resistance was 5.94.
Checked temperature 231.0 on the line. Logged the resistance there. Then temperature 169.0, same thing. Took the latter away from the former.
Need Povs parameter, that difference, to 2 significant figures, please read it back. 20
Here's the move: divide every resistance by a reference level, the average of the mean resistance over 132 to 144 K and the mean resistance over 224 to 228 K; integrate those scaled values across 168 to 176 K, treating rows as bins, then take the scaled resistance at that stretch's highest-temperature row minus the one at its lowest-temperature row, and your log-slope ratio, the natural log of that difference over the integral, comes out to -5.37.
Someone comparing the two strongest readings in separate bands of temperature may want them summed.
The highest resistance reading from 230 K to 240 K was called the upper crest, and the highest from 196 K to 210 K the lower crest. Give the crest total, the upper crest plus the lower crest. 852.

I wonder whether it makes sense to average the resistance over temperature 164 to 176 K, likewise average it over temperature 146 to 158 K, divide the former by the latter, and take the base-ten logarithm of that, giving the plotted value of 0.020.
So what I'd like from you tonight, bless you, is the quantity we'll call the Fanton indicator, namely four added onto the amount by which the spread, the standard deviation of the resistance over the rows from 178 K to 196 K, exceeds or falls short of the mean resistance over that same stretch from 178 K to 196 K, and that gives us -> -394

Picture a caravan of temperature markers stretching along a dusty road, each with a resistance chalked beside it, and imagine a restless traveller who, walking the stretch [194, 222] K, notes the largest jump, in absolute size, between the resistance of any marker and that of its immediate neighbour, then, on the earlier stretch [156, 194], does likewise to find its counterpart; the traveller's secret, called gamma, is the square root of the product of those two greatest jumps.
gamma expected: 13.1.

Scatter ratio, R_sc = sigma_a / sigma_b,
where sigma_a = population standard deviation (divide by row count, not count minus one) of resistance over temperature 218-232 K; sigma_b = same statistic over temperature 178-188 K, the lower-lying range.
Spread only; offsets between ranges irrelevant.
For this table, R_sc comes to 1.4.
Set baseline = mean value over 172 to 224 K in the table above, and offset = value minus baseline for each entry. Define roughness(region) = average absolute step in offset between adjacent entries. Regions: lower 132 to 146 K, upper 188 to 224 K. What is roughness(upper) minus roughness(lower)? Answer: 1.4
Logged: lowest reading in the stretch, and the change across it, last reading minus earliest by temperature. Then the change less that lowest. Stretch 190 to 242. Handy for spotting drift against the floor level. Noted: -403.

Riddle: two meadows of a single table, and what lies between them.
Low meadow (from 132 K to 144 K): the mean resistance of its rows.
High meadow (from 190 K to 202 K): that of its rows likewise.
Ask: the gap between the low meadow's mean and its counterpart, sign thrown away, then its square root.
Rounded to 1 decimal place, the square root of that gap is 6.1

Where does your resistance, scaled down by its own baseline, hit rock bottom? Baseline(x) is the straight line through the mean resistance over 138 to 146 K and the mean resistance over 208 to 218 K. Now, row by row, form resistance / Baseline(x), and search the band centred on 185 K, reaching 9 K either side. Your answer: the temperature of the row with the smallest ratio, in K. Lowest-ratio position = 181.0 K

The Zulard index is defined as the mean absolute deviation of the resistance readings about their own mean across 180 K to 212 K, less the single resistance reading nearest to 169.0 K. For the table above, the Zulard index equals -386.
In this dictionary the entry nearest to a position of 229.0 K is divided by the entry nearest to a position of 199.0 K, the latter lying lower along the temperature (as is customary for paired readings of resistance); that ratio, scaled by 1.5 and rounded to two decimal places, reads 1.53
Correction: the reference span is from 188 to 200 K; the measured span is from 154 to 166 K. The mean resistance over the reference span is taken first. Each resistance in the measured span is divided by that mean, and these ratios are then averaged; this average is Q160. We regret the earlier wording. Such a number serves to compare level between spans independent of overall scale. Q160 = 0.94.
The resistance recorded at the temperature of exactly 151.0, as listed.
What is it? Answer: 381.9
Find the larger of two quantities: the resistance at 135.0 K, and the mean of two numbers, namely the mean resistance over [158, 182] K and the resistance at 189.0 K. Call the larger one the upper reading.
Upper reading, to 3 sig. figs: 402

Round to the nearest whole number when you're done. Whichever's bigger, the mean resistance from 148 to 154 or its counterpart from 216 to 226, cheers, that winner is 429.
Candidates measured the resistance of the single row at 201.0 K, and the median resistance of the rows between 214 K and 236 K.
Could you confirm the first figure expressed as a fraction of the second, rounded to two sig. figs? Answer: 0.99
